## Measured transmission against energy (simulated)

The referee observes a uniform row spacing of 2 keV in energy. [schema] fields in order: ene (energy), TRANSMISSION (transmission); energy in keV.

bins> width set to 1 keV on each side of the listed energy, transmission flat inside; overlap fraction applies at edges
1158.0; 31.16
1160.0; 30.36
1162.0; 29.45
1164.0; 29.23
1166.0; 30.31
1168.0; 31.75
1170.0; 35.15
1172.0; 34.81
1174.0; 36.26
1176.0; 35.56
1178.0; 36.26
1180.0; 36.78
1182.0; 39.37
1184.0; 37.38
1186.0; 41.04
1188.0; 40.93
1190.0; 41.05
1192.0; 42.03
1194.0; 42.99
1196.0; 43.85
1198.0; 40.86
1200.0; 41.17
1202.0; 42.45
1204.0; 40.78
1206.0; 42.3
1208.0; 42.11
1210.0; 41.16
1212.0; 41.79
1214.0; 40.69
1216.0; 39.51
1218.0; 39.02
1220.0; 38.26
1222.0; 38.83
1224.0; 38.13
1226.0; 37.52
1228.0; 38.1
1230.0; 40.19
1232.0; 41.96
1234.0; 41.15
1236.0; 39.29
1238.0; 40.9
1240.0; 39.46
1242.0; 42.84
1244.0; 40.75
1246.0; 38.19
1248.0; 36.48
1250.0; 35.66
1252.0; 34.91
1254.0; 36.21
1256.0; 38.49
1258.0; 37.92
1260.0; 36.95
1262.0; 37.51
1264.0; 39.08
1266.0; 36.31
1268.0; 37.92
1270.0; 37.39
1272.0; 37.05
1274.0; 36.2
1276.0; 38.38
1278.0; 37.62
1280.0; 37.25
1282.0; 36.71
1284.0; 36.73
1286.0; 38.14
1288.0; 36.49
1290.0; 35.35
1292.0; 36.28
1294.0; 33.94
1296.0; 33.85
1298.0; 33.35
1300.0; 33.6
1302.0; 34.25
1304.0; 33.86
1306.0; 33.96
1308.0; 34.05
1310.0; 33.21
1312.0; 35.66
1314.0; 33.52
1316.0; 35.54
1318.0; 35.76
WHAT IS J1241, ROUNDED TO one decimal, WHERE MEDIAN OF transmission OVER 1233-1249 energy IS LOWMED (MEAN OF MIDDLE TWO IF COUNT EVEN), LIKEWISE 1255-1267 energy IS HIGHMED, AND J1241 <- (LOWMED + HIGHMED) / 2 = 38.9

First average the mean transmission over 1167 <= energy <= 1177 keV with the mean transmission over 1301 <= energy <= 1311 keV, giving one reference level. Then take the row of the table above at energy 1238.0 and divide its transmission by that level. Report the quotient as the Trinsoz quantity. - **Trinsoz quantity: 1.19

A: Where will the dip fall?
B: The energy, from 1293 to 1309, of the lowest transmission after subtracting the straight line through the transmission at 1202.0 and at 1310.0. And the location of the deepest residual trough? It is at 1298.0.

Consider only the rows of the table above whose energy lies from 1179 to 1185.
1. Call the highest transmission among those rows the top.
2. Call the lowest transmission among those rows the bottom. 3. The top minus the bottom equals 2.6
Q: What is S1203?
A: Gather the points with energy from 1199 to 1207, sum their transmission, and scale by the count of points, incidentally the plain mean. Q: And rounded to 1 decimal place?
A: 41.7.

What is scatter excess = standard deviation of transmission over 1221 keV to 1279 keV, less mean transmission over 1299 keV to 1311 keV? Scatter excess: -31.9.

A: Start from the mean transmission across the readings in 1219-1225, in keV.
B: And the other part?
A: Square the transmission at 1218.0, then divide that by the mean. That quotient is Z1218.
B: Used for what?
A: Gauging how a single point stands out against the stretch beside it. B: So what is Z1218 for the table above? 40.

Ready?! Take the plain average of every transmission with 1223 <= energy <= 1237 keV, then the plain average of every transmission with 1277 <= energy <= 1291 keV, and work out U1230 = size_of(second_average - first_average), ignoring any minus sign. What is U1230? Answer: 3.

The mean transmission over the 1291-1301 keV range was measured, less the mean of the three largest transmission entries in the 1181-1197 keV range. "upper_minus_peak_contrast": -8.8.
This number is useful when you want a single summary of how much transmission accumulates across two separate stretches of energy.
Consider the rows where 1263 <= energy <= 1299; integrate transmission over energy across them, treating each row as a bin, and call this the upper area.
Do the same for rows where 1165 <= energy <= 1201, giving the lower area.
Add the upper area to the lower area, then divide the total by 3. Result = 897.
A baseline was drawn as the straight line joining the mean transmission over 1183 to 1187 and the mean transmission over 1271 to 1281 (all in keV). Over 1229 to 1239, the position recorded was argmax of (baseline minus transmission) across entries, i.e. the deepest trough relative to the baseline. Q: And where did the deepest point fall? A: 1236.0 keV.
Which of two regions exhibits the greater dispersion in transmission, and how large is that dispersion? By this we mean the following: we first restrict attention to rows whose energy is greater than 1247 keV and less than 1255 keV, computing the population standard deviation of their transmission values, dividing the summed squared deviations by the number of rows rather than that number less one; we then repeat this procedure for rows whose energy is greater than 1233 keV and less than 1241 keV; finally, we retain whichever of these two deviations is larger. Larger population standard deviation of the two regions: 0.83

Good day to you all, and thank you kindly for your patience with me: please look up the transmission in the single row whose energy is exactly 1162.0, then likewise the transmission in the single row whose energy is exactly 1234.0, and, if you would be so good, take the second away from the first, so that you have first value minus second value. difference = -12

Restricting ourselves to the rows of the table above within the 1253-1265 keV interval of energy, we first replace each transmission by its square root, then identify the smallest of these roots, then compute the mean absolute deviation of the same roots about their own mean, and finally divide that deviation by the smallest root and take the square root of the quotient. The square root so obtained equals 0.104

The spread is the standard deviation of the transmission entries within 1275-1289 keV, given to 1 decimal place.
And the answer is 0.7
